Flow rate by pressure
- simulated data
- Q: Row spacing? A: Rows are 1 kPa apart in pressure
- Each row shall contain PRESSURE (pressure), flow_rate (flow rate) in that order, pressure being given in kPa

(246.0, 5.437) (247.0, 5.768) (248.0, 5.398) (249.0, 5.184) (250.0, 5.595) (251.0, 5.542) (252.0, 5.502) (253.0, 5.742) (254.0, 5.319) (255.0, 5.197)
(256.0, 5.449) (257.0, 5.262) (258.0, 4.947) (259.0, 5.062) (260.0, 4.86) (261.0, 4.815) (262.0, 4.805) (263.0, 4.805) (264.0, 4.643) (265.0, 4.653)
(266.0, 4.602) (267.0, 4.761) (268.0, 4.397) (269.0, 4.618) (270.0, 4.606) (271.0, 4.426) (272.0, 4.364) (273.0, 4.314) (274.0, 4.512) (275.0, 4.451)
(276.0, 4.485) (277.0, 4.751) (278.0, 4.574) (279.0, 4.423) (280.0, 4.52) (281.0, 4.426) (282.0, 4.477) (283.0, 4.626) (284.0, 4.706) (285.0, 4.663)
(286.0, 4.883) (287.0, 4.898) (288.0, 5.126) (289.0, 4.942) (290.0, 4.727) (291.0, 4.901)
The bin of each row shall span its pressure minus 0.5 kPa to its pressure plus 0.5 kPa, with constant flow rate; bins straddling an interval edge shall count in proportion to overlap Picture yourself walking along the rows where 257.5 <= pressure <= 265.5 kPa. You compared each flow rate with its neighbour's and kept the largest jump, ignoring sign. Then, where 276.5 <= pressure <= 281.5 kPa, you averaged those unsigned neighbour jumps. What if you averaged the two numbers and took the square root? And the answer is 0.41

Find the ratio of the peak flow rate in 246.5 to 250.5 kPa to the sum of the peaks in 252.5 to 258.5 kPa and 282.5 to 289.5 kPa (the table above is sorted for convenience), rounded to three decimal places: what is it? 0.531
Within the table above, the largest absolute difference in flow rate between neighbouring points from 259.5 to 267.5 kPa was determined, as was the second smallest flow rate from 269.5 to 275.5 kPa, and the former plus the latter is 4.53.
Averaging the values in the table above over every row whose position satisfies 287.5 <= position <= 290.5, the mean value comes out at 4.93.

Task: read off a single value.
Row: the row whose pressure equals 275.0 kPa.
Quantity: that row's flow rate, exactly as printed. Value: 4.451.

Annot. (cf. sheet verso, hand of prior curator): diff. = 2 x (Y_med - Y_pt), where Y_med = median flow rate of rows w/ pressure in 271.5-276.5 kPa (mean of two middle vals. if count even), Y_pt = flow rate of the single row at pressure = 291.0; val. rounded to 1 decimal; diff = -0.9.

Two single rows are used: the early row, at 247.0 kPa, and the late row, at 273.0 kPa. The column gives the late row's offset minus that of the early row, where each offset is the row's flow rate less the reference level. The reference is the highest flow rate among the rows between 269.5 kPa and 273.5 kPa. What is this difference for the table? -1.5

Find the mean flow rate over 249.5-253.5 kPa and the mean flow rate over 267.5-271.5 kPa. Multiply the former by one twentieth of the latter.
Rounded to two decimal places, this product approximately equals 1.26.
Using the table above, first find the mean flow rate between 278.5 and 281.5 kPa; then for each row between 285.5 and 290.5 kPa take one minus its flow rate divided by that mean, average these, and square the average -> 0.011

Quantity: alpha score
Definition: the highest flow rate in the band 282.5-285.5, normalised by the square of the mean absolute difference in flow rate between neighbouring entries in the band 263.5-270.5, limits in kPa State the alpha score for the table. 254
